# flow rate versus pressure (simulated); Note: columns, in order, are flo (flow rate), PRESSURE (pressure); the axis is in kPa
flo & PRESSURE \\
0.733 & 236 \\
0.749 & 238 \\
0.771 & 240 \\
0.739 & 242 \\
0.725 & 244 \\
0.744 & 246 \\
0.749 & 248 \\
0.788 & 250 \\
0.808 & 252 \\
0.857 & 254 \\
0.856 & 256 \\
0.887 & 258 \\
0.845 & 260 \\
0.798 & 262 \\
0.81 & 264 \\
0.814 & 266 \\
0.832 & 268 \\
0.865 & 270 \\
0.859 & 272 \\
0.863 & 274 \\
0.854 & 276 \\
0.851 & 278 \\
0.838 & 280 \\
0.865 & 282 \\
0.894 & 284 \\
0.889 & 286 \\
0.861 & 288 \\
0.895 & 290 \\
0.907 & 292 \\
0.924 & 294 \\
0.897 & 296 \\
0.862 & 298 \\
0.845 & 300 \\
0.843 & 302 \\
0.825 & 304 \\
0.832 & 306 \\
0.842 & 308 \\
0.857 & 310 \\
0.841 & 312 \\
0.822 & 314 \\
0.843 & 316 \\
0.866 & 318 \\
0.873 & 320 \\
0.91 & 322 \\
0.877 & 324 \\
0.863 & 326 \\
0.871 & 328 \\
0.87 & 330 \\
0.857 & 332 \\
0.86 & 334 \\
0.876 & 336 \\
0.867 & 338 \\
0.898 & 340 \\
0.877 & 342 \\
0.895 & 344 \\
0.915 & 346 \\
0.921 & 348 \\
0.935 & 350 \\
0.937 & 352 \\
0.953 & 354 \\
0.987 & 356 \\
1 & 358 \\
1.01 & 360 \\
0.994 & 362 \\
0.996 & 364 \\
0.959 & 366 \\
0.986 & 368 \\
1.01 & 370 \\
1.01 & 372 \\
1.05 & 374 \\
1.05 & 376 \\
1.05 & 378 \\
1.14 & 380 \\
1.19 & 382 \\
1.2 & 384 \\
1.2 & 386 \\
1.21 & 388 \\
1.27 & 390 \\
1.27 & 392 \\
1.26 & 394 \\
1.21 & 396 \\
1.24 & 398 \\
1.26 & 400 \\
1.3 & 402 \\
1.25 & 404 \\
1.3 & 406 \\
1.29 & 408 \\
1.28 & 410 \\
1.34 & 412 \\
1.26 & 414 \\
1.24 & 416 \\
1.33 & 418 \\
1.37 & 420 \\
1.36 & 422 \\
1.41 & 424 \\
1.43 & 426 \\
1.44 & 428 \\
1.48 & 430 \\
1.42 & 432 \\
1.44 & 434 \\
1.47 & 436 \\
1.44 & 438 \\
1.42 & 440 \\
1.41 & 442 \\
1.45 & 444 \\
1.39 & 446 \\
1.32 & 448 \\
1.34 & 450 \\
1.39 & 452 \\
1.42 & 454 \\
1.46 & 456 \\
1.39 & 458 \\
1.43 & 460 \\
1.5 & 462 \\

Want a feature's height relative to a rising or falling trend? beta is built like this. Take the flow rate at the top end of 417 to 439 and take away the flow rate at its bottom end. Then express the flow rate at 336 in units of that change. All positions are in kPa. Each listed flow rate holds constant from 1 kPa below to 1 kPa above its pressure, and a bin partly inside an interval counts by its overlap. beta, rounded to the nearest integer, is 8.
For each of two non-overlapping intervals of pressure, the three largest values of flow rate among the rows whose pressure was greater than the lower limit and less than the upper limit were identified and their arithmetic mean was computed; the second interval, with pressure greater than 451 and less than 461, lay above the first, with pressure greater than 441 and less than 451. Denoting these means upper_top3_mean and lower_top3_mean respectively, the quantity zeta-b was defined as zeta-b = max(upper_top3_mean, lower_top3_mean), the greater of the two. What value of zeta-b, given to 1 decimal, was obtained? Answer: 1.4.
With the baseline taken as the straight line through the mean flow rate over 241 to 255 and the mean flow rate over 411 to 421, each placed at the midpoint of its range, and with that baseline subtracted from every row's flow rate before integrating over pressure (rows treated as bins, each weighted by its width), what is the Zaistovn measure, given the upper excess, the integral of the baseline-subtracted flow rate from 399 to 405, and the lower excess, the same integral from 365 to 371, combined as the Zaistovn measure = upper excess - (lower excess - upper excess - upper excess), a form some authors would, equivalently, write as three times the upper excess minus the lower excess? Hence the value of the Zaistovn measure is 1.1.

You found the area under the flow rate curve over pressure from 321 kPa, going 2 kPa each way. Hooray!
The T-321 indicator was 3.6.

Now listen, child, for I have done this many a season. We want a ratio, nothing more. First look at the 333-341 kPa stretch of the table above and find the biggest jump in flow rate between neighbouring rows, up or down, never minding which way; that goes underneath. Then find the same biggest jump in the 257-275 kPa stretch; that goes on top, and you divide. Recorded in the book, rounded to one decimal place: 1.5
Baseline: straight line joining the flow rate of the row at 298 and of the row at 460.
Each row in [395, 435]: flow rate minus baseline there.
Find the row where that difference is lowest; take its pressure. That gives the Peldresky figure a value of 416 kPa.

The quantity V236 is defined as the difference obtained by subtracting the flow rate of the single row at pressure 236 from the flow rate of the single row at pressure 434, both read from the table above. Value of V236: 0.71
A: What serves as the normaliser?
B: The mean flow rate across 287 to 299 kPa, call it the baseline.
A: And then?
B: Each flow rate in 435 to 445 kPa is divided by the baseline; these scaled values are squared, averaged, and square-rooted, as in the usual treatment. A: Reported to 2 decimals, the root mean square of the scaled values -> 1.61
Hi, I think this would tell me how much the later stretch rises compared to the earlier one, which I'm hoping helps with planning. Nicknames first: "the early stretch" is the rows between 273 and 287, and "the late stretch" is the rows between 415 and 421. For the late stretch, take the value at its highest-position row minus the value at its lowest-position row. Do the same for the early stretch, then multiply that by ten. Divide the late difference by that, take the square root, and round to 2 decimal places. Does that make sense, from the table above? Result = 0.71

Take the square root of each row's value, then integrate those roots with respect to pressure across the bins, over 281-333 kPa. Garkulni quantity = 48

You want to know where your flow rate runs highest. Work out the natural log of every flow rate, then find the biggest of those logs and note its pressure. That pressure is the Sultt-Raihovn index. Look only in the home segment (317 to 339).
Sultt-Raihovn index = 322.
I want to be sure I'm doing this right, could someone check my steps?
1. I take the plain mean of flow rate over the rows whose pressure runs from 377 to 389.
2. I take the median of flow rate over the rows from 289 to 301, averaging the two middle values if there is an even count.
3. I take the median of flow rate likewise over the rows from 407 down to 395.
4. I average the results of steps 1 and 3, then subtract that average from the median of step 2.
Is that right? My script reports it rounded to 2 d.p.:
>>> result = -0.31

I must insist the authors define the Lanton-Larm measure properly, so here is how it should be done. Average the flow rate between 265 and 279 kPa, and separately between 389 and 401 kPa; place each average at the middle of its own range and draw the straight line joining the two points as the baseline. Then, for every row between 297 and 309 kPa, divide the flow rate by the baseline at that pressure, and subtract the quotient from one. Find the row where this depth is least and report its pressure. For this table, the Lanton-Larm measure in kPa 298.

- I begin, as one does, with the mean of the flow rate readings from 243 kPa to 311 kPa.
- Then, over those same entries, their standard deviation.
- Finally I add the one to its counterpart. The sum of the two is 0.9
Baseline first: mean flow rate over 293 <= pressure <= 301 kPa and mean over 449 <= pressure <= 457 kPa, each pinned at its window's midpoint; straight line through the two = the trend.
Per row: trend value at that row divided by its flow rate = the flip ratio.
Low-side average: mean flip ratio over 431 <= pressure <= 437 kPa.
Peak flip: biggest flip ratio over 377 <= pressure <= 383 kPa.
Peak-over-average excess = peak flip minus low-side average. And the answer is 0.17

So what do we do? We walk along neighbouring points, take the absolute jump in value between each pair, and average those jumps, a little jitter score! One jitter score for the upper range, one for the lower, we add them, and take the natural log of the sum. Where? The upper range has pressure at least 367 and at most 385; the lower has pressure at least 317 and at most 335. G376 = -3.19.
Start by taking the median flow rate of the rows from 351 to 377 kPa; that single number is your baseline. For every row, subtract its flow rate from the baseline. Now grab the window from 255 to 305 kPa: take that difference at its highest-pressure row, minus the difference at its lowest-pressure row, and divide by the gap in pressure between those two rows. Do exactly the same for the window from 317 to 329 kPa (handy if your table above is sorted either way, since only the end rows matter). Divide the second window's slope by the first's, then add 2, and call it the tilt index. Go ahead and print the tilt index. 1.2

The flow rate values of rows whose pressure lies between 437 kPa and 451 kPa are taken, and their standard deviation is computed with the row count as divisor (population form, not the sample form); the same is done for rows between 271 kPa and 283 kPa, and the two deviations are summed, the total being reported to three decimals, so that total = 0.055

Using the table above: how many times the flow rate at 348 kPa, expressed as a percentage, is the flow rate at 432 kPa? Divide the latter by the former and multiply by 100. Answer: 154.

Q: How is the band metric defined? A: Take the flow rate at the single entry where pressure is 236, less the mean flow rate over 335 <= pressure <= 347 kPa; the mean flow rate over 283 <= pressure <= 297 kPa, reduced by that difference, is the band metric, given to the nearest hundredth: 1.05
